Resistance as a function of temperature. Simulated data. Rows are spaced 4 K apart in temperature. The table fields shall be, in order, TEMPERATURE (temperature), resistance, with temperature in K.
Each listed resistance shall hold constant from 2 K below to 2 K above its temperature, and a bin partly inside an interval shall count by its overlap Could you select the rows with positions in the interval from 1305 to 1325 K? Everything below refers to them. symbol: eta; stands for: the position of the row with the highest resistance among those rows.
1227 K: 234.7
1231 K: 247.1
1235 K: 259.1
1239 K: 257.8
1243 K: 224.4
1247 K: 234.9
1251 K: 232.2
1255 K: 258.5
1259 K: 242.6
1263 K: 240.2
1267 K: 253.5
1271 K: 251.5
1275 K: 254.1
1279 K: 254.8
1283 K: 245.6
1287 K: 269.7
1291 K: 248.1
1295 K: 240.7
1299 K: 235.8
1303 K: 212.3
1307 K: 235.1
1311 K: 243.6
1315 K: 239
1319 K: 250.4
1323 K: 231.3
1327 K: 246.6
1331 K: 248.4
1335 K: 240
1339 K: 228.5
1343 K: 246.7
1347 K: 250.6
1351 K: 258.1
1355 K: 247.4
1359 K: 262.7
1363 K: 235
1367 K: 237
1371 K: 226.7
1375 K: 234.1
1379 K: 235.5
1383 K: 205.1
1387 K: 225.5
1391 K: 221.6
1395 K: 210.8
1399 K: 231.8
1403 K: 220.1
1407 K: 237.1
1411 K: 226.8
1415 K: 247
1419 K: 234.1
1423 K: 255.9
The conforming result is 1319 K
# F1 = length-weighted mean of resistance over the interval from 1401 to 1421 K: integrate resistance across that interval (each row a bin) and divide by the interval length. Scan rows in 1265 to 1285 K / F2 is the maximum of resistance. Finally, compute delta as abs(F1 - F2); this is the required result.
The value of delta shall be 22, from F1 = 233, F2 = 254.8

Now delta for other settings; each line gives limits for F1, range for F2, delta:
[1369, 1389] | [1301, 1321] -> 25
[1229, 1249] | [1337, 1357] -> 13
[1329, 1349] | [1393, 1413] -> 6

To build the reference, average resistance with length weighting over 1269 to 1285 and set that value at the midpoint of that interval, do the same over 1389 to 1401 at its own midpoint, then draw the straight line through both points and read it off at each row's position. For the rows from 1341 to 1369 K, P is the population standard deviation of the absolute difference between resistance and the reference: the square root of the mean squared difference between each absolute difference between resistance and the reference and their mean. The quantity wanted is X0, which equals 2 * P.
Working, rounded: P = 8.7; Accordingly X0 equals 17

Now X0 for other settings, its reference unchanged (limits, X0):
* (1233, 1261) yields 25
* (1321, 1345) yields 6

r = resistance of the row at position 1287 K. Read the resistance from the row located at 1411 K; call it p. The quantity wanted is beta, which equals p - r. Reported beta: -43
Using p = 226.8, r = 269.7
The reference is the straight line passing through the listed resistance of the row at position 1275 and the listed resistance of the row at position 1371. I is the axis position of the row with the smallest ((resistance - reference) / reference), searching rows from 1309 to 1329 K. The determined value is 1323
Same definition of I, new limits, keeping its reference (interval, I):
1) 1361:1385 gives 1383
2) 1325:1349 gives 1339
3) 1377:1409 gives 1383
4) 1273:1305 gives 1303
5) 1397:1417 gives 1403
